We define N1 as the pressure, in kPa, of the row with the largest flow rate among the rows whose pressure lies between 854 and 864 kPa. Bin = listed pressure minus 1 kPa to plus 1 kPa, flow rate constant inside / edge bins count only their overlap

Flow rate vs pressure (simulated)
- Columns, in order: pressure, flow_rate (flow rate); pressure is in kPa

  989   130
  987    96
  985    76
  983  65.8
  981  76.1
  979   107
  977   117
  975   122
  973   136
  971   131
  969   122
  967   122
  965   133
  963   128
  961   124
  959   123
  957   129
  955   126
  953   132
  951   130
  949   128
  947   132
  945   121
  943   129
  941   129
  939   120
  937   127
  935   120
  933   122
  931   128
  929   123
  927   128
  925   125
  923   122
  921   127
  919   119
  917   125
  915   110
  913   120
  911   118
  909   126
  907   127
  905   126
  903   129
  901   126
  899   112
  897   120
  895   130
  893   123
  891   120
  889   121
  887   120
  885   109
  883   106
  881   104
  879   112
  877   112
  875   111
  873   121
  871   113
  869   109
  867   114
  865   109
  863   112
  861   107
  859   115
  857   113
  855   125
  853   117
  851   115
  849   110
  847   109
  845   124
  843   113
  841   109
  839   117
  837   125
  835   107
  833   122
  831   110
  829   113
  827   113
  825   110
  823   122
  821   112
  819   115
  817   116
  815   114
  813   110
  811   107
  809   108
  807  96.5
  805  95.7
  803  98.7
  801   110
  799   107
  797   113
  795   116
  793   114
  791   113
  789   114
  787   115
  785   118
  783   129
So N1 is 855 kPa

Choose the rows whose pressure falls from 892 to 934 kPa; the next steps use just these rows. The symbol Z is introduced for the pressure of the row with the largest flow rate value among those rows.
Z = 895 kPa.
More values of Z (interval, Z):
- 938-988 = 973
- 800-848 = 837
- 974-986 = 975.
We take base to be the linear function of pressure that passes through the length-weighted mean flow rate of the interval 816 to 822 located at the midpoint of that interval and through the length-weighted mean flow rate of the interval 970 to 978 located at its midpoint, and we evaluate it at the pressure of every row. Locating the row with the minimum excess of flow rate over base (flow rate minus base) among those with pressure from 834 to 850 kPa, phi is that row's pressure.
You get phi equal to 835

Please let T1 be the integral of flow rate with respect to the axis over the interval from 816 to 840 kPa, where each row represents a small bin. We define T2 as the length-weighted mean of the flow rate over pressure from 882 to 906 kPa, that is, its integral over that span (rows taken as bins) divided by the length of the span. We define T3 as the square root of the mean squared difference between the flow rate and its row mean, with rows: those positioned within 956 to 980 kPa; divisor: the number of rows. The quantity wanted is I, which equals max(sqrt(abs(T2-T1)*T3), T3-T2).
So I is 140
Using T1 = 2764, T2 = 120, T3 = 7.4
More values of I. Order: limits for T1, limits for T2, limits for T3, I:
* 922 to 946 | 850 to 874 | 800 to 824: 150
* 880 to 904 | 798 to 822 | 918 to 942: 97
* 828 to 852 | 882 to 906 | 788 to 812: 134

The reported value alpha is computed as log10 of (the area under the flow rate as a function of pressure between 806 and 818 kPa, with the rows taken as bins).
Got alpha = 3.11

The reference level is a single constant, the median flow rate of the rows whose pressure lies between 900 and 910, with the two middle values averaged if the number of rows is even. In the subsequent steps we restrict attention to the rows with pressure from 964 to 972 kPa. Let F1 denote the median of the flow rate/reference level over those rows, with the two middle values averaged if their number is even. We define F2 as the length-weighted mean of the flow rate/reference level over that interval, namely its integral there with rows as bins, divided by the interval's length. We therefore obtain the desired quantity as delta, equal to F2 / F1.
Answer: 1.00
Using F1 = 1.00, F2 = 1.01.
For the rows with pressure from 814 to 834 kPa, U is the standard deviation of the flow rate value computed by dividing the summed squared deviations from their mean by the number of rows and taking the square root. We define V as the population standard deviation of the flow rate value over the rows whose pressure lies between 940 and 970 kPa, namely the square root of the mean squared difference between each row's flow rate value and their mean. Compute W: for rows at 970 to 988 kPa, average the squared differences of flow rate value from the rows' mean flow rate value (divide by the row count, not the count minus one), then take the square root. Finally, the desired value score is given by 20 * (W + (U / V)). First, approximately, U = 4.1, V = 4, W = 24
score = 508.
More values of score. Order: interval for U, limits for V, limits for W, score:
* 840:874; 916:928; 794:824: 180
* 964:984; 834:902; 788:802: 125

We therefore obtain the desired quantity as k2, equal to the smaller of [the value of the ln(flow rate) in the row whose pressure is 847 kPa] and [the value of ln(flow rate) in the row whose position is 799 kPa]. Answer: 4.67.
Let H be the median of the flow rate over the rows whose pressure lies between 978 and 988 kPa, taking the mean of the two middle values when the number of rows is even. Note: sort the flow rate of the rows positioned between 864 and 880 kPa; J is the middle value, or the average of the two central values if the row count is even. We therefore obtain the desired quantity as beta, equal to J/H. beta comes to 1.47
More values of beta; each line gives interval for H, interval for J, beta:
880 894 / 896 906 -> 1.05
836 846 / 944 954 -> 1.11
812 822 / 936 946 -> 1.11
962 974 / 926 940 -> 0.95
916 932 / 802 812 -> 0.79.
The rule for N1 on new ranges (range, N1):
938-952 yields 947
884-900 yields 895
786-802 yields 795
